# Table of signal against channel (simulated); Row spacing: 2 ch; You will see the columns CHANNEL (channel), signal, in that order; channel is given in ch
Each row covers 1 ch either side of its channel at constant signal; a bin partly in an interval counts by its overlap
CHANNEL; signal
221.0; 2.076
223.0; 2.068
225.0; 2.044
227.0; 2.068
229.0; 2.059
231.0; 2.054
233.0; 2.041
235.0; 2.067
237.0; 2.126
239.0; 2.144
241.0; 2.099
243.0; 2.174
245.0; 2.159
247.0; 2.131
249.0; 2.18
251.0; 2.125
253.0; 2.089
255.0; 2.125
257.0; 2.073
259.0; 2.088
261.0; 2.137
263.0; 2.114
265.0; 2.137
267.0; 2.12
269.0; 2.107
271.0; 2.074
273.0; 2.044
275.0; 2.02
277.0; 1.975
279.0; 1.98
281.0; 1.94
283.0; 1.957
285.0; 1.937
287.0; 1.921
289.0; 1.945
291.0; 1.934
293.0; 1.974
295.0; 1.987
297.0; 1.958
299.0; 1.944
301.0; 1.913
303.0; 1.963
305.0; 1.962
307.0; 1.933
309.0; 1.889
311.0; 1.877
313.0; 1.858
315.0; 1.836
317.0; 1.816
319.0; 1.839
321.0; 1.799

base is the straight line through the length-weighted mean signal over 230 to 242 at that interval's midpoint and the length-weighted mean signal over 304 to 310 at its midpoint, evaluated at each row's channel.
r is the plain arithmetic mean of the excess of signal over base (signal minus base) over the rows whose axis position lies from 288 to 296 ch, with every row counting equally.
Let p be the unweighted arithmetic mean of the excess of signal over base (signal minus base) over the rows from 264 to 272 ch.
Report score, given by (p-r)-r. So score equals 0.10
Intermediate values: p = 0.09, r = -0.002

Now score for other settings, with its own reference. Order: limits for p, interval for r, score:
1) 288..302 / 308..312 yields 0.07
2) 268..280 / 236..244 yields -0.08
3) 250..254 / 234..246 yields -0.04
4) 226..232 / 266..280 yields -0.13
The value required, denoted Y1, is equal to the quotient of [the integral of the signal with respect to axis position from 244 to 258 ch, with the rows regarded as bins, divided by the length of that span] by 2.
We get 1.06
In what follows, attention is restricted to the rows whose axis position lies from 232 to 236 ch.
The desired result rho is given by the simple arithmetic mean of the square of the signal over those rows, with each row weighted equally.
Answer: 4.22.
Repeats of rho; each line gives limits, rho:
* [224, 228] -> 4.23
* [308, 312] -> 3.55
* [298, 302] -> 3.72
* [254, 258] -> 4.41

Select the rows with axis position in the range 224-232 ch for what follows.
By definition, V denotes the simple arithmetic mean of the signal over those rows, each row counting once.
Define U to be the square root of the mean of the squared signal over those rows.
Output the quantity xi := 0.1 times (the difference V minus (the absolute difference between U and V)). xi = 0.206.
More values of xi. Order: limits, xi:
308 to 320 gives 0.185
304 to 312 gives 0.191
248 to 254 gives 0.213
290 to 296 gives 0.196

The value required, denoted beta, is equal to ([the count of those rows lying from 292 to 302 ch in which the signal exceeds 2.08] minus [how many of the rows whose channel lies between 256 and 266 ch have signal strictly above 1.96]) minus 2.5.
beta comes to -7.5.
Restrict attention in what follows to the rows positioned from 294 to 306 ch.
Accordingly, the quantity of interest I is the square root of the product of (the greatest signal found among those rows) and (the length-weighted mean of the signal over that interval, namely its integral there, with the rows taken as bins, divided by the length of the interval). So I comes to 1.97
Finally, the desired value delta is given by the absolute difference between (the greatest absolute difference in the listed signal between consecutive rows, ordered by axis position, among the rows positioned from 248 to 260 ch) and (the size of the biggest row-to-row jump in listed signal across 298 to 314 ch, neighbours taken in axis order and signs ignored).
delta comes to 0.005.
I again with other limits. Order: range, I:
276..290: 1.97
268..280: 2.07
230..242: 2.12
